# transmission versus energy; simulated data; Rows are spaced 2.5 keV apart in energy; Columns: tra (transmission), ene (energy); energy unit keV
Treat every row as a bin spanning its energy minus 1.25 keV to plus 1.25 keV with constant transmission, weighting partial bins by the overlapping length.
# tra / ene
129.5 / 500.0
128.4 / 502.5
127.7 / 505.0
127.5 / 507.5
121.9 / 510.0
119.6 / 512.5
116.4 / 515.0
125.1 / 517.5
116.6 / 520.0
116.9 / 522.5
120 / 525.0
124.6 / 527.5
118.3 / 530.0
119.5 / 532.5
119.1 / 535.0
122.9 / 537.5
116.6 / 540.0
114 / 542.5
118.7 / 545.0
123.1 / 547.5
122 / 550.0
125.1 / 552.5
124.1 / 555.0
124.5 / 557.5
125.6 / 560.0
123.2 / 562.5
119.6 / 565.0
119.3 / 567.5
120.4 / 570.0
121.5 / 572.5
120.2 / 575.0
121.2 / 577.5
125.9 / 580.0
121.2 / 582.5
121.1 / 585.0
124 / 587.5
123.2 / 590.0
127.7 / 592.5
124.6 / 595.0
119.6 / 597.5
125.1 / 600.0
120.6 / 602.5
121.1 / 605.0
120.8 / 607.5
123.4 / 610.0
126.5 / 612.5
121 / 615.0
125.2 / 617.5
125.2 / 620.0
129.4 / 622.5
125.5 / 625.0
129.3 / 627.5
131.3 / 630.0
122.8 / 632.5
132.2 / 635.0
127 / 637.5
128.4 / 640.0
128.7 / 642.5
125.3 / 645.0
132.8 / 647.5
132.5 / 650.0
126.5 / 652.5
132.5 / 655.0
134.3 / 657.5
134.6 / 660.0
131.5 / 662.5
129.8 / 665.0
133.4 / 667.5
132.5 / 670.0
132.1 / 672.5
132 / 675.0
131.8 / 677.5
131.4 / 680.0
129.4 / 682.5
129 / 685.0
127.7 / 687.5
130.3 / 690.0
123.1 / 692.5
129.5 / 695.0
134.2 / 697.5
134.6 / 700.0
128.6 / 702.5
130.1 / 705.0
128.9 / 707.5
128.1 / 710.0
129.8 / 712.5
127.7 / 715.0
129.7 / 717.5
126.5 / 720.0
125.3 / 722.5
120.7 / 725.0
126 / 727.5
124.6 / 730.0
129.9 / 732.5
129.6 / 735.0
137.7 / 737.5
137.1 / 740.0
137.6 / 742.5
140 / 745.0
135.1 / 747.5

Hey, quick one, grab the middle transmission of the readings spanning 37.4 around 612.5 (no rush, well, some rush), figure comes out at 125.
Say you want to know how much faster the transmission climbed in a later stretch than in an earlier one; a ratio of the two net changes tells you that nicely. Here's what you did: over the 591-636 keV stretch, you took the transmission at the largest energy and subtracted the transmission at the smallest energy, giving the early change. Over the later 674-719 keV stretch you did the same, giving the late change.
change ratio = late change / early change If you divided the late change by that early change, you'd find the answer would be -1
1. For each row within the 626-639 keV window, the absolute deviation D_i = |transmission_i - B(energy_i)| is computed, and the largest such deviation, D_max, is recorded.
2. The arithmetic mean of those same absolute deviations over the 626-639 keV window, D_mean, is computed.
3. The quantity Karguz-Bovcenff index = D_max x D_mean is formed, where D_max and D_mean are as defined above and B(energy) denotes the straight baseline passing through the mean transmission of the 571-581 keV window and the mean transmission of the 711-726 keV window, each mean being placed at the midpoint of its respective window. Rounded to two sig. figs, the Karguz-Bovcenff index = 41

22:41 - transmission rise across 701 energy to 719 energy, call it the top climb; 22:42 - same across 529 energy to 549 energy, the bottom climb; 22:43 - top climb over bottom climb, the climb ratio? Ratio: 0.2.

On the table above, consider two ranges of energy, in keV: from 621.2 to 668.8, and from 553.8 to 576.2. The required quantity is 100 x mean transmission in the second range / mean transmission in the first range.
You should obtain 94.0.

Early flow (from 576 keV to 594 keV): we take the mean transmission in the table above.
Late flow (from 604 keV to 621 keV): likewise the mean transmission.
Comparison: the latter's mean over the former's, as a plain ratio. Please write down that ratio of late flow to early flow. 1.00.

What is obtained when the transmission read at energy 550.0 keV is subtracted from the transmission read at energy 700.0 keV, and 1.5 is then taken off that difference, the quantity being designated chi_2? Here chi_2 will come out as 11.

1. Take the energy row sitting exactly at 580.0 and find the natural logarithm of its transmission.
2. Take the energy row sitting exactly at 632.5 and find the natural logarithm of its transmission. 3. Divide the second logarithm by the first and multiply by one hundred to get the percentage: 99.5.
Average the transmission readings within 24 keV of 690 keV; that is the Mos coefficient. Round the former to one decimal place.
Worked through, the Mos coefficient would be 130.3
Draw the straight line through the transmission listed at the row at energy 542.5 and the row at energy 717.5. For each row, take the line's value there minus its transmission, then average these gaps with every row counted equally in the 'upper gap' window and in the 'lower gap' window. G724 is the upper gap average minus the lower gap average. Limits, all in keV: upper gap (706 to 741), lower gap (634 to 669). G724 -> 8.5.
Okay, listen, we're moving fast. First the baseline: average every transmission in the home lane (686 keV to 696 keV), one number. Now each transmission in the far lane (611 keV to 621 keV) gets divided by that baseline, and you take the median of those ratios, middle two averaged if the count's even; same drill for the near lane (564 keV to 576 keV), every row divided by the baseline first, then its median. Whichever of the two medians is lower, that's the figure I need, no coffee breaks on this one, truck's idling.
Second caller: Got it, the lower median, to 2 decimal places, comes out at 0.94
